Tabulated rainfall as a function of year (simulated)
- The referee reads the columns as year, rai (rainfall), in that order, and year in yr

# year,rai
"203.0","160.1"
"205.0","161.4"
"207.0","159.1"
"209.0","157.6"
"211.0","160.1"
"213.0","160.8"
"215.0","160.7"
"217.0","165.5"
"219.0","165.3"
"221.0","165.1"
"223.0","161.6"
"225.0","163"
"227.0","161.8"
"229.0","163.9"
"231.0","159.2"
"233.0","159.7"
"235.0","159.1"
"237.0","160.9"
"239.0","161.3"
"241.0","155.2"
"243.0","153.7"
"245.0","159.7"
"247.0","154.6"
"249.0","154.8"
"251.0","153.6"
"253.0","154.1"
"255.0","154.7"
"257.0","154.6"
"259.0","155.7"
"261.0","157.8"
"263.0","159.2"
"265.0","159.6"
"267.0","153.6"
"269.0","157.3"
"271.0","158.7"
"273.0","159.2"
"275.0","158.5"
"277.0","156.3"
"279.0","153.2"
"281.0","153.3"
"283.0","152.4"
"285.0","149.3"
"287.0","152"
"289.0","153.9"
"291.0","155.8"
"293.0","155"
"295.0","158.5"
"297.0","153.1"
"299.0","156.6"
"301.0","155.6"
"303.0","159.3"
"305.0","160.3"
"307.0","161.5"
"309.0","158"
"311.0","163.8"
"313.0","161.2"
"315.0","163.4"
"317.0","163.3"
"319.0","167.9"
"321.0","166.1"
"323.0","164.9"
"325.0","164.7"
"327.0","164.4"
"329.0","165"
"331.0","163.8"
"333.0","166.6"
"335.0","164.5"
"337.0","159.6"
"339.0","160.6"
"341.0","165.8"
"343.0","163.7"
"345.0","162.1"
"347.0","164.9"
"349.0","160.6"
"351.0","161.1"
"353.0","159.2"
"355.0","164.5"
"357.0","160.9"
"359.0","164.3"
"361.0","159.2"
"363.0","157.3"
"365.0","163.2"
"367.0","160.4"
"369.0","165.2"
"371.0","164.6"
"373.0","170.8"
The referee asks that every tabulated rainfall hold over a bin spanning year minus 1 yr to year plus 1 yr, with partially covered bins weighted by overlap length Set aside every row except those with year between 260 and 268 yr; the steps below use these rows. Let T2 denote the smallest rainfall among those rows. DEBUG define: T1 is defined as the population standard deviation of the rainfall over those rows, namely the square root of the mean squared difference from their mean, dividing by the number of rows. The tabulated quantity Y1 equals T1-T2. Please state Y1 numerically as -151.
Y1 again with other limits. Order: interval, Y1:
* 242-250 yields -151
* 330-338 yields -157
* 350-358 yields -157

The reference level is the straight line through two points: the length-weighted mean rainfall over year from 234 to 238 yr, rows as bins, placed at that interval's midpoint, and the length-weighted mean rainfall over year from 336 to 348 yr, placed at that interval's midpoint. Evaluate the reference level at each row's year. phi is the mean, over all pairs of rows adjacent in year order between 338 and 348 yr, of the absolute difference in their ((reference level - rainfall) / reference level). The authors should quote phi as 0.018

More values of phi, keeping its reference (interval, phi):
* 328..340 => 0.015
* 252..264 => 0.006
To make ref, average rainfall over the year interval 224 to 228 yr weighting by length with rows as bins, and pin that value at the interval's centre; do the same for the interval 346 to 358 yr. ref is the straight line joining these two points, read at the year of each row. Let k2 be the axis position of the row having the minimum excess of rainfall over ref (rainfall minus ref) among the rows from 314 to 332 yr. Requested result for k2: 317.0 yr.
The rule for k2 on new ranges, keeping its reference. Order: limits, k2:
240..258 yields 251.0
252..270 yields 267.0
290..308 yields 297.0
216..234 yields 231.0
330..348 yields 337.0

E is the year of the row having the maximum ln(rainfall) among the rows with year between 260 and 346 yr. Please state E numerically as 319.0 yr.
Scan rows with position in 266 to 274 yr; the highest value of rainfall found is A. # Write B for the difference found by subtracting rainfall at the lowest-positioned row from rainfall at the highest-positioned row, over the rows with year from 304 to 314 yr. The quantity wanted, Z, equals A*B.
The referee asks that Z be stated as 143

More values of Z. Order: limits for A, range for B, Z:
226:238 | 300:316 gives 1278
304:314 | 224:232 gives -622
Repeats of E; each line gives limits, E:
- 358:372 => 369.0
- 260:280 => 265.0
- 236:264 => 239.0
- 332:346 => 333.0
